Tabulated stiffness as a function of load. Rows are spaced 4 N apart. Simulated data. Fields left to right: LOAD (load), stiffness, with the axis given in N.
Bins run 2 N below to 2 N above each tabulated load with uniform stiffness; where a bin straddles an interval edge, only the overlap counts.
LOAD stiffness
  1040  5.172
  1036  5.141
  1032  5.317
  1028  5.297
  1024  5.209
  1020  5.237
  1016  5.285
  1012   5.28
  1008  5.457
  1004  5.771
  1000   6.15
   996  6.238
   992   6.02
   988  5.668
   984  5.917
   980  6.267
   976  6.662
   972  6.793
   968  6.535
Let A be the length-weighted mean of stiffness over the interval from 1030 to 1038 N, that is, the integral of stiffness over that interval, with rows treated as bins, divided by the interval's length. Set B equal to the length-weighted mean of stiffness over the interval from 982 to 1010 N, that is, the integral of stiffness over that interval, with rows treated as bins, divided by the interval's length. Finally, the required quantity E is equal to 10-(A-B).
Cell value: 10.7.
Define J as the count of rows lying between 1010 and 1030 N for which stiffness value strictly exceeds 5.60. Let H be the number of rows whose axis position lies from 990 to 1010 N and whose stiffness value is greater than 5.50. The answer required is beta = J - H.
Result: -4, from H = 4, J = 0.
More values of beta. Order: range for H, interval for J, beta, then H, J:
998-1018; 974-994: 3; 2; 5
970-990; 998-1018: -3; 5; 2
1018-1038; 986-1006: 5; 0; 5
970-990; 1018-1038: -5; 5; 0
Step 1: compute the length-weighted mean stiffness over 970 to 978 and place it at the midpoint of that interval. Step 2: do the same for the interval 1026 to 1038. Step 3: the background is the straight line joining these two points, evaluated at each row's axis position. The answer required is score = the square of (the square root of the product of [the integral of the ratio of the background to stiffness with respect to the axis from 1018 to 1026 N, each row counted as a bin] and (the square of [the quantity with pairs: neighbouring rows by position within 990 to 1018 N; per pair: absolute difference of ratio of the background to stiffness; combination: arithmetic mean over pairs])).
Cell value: 0.008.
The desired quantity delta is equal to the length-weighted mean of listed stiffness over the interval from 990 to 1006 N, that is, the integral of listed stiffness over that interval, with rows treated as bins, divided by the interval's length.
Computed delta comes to 6.0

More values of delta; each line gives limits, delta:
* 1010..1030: 5.3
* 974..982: 6.5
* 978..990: 6.0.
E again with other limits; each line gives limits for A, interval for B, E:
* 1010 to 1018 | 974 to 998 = 10.8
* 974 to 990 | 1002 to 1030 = 9.2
